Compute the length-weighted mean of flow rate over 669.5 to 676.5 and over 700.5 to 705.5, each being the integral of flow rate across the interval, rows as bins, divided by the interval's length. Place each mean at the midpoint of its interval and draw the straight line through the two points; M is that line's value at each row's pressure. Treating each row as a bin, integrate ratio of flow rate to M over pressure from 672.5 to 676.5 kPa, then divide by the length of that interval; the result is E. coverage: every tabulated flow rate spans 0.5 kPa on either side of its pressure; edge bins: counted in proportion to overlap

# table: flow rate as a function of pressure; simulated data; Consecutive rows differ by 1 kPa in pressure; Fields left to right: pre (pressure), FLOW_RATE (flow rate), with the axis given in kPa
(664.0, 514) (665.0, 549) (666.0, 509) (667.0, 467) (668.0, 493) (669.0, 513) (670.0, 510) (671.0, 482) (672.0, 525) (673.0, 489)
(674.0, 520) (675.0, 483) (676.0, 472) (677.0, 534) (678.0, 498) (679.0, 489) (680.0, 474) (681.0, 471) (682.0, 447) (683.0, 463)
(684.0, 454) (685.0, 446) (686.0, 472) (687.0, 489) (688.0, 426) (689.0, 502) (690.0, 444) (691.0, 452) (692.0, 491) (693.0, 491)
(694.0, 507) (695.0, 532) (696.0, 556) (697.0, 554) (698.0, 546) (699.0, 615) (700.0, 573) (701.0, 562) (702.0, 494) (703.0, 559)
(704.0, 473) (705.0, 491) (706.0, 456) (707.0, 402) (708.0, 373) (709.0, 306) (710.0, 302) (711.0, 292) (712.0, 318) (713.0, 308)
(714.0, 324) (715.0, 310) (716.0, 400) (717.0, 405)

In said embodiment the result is 0.99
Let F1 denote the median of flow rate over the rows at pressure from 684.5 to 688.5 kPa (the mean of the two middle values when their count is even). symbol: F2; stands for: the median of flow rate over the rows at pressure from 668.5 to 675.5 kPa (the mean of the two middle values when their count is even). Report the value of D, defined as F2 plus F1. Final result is 969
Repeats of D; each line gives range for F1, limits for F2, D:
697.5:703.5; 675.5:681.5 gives 1042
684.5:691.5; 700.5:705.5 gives 946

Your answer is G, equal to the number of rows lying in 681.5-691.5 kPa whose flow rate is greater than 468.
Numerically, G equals 3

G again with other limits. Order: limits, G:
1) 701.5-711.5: 4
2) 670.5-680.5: 10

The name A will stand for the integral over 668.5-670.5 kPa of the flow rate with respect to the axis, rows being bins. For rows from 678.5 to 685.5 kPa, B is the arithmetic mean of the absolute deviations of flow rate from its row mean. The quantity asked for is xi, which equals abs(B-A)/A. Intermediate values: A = 1023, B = 12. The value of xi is 0.988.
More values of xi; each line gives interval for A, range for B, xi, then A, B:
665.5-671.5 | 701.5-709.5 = 0.979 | 2974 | 63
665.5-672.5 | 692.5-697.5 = 0.993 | 3499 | 23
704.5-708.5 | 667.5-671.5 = 0.993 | 1722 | 12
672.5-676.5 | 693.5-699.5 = 0.988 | 1964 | 23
